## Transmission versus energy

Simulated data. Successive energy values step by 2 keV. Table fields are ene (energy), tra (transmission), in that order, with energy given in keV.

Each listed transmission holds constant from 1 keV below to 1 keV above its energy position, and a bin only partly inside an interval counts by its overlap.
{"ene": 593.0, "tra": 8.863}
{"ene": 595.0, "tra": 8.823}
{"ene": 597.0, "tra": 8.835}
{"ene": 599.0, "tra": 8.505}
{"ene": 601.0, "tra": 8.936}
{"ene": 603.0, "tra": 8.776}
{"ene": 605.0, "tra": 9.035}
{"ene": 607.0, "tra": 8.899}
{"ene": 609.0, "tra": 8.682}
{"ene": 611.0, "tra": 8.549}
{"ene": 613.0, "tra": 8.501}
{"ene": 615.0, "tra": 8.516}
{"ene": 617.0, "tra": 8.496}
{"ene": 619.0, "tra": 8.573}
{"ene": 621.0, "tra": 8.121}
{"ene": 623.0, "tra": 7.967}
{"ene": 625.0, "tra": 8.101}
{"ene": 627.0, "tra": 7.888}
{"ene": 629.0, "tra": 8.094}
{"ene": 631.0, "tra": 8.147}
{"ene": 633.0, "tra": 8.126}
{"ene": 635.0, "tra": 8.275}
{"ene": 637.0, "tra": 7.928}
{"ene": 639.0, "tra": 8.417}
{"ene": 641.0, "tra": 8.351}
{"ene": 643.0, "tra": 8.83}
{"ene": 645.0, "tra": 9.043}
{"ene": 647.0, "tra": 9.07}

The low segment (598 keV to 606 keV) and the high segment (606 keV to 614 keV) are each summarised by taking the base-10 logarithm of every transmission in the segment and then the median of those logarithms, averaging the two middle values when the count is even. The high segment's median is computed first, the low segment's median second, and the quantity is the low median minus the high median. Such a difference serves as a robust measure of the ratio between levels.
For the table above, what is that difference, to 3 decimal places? 0.012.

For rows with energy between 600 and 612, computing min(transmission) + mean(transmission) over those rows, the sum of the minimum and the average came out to 17.4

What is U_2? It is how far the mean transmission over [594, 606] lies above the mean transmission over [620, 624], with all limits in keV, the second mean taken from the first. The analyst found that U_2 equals 0.8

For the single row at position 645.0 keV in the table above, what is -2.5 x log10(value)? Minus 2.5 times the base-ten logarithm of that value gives -2.39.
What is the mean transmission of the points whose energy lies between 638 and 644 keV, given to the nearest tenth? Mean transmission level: 8.5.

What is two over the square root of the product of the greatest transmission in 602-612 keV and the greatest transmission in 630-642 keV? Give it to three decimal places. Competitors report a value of 0.229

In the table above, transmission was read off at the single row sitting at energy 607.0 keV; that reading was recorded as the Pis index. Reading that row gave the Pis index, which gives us 8.899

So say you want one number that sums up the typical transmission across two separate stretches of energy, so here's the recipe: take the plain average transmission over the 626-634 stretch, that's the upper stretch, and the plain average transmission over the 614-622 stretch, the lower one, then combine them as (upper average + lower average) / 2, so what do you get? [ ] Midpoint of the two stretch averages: 8.25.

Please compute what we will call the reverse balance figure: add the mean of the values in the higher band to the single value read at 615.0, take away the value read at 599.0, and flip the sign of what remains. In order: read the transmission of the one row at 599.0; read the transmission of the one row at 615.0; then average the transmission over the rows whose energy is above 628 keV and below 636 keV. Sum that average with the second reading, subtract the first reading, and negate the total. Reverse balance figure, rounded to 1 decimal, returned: -8.2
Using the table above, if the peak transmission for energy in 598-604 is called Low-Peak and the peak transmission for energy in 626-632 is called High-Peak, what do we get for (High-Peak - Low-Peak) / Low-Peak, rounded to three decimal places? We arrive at -0.088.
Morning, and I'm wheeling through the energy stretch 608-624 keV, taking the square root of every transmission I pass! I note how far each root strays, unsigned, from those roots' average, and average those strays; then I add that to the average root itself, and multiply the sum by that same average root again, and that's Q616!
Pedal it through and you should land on 8.52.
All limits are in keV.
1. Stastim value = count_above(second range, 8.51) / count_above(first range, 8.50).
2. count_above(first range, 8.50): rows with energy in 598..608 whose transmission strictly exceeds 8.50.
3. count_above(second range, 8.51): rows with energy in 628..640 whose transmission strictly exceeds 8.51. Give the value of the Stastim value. 0.00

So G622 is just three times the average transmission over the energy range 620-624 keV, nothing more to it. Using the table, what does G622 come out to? 24.1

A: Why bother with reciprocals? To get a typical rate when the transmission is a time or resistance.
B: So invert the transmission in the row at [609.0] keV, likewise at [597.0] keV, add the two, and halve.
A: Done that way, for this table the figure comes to 0.114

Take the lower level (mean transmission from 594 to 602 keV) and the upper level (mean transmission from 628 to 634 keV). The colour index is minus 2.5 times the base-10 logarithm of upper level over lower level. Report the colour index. 0.084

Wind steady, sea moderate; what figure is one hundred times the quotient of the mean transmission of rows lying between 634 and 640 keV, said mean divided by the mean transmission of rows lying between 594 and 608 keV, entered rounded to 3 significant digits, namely 92.9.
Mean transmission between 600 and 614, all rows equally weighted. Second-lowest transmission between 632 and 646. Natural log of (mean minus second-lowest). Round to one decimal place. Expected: -0.4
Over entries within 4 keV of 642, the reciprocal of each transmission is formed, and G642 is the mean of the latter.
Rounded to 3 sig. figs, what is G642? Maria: 0.116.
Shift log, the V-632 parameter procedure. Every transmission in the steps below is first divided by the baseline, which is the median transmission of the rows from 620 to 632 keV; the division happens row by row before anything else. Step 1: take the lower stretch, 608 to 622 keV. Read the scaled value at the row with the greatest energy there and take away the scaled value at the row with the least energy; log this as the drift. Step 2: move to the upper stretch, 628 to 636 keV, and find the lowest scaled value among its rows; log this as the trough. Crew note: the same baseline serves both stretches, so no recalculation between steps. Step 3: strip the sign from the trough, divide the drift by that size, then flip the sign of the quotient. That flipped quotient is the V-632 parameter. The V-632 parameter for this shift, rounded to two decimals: 0.07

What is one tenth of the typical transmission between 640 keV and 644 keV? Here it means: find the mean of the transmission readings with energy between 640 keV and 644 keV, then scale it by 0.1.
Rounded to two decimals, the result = 0.86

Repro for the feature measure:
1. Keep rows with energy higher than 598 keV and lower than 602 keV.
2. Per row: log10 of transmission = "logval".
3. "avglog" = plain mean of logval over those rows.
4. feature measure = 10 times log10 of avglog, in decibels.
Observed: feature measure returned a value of -0.27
